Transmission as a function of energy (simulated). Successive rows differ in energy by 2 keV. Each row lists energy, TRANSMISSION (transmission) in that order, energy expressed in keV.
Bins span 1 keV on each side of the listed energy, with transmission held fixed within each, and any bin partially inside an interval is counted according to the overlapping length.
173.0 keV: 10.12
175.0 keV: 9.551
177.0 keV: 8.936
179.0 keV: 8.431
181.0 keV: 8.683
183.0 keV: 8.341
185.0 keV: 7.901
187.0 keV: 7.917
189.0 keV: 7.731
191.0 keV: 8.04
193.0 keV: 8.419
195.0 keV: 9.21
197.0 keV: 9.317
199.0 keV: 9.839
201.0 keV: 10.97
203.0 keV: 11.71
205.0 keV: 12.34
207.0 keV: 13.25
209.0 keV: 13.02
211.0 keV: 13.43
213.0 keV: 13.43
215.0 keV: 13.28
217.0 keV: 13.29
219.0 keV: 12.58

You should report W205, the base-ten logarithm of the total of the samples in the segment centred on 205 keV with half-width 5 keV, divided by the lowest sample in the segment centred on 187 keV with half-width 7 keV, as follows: 0.90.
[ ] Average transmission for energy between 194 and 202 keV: 9.8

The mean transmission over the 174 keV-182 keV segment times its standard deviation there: 4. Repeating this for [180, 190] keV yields 3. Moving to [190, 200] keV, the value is 6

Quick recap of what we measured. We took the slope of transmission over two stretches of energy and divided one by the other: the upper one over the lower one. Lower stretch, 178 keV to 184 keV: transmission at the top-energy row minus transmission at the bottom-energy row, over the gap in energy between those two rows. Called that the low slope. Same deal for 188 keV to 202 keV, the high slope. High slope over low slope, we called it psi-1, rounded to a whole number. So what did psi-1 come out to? -12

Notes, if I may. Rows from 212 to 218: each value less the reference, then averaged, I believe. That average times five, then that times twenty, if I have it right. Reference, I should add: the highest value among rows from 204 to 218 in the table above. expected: -10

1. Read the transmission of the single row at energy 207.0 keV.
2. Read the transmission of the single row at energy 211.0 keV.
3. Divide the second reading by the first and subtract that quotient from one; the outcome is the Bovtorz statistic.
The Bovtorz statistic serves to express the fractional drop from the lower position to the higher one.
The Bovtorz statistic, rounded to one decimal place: 0.0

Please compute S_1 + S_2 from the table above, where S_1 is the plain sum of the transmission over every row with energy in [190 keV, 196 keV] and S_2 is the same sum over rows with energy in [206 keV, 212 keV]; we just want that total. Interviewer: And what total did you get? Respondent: 65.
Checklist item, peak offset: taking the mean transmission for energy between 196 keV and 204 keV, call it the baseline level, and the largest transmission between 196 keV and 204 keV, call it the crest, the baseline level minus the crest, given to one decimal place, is -1.3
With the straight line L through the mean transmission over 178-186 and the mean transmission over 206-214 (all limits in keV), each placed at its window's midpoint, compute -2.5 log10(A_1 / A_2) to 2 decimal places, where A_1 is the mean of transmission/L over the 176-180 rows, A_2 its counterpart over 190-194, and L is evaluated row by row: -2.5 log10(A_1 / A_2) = -0.36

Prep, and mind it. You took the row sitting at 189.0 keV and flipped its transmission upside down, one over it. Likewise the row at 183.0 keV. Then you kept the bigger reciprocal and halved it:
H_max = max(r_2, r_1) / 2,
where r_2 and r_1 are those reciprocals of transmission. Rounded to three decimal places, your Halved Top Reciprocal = 0.065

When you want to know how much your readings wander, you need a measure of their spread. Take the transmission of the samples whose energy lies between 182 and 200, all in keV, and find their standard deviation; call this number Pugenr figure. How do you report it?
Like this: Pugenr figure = 0.7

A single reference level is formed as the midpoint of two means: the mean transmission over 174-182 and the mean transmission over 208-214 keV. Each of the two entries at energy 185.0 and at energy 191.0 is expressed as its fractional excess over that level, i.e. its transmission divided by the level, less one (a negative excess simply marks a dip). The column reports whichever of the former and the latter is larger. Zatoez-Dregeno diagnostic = -0.28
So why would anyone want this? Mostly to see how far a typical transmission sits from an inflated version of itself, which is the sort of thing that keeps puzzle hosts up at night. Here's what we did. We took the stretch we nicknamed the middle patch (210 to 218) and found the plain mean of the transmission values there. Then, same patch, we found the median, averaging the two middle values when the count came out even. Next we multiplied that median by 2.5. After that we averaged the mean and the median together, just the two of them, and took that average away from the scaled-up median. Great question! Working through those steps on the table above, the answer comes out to 20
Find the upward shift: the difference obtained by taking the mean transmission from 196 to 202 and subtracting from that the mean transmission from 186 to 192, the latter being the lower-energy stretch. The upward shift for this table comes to 2.1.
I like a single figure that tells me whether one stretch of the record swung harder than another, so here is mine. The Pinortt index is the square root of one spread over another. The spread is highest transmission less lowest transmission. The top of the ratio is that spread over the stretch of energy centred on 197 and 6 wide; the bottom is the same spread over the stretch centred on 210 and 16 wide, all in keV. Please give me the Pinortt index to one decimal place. 0.6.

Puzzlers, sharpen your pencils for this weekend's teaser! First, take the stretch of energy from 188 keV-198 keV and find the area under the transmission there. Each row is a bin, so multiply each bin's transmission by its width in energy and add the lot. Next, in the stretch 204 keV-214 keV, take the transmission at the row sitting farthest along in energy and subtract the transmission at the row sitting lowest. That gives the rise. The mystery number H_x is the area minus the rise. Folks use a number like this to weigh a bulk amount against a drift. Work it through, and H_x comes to 84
